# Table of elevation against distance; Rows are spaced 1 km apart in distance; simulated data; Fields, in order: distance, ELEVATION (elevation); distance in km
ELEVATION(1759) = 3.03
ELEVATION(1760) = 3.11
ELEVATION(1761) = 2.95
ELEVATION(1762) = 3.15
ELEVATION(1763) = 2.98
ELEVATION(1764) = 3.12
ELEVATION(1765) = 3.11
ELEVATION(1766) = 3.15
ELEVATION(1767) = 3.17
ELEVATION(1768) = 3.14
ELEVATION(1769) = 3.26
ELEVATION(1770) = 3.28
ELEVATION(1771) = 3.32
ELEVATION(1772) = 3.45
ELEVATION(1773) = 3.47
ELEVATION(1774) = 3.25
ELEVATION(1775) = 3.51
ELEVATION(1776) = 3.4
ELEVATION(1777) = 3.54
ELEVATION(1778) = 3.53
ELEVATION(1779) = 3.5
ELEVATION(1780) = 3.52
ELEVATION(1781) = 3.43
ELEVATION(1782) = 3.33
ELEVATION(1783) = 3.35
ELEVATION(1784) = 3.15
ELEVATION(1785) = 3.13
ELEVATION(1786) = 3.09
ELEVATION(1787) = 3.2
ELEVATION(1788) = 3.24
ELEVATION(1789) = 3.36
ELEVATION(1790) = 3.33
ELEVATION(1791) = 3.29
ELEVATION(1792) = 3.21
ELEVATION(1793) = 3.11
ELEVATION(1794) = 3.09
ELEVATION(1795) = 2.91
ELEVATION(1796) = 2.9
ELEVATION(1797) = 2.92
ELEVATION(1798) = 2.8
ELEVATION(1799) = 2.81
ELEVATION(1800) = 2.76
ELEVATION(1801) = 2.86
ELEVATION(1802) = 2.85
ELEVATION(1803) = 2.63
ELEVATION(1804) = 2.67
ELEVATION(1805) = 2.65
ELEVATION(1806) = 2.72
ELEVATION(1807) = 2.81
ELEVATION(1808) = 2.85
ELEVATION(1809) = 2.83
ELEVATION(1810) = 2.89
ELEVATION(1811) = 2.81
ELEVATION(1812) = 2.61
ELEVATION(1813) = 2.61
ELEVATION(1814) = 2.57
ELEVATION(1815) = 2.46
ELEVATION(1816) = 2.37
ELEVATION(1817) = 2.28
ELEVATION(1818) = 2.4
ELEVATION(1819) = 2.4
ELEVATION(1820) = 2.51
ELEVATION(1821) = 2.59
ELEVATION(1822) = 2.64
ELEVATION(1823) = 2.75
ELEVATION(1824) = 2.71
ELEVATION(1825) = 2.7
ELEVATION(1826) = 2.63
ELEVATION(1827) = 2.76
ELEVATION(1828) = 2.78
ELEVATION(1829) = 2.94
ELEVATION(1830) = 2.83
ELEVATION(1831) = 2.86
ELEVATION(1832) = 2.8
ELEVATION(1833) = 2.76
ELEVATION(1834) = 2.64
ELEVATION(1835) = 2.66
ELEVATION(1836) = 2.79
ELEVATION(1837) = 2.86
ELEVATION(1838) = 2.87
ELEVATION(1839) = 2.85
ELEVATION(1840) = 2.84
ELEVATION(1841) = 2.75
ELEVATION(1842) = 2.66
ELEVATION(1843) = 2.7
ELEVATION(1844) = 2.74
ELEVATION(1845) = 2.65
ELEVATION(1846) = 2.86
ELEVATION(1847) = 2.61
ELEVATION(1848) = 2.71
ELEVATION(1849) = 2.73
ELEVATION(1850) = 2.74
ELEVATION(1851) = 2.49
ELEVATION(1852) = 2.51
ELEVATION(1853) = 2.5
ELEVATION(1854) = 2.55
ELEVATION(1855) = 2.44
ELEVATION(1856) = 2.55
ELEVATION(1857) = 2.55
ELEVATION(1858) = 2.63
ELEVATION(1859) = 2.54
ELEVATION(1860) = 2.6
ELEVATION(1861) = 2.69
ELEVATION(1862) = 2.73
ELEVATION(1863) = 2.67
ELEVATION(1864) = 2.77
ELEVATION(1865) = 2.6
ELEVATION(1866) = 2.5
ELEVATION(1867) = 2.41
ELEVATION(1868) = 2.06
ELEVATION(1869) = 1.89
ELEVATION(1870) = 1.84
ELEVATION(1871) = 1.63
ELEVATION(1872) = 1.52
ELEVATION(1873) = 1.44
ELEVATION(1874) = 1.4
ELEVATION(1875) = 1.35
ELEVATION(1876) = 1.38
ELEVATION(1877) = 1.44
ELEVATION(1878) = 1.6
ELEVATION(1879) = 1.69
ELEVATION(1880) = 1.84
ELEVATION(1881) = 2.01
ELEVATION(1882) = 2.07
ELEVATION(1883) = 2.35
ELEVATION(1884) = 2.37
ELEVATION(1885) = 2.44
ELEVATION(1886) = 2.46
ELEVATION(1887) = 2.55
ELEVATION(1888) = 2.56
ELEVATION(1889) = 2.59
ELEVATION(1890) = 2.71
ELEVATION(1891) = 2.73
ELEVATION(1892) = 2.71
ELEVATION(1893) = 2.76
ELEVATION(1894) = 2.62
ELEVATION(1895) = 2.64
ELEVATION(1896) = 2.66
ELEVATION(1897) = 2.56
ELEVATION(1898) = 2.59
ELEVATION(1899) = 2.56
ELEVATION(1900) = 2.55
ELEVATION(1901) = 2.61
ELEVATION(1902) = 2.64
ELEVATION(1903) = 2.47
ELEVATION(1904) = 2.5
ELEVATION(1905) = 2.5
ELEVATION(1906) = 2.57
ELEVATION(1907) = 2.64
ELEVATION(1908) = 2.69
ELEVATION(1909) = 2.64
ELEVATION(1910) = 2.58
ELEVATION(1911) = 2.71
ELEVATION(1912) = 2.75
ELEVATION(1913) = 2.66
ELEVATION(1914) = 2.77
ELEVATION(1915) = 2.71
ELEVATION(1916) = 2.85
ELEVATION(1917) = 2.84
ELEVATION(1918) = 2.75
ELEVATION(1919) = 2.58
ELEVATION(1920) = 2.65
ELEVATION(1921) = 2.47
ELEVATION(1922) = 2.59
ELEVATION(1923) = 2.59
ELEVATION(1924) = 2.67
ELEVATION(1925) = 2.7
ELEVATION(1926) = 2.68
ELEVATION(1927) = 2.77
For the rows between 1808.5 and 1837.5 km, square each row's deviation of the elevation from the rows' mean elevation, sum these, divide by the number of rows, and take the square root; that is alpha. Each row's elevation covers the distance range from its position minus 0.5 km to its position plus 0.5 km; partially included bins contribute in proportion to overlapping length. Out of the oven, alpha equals 0.17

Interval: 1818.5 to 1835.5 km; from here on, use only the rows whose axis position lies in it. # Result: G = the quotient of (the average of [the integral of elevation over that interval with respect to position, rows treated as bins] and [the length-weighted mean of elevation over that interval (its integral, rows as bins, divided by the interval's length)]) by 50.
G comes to 0.487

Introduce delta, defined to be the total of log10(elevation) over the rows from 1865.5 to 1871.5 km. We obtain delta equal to 1.8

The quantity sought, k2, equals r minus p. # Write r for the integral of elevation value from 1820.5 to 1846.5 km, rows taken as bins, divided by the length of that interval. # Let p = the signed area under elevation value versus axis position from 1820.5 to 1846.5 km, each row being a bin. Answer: -69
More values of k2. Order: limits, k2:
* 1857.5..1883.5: -52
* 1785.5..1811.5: -74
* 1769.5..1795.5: -83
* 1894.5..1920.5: -66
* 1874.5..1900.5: -57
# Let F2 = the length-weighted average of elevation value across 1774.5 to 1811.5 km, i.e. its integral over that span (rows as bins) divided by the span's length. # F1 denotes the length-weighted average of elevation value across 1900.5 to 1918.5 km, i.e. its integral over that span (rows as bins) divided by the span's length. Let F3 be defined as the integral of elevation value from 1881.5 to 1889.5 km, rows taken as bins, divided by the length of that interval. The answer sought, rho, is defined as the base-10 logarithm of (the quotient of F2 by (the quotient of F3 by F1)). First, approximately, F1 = 2.66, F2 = 3.08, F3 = 2.42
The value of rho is 0.529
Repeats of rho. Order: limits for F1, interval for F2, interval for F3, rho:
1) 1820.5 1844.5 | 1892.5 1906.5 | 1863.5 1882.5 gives 0.582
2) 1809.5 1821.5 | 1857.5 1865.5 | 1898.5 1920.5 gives 0.406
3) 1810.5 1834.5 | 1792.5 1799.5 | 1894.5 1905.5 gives 0.479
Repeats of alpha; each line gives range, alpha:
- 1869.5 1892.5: 0.49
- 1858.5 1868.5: 0.20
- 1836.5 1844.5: 0.08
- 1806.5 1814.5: 0.12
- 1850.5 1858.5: 0.05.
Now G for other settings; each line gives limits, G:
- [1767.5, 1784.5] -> 0.608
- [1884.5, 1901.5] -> 0.469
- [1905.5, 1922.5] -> 0.481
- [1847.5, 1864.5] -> 0.470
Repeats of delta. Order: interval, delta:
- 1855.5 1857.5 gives 0.8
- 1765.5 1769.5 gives 2.0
